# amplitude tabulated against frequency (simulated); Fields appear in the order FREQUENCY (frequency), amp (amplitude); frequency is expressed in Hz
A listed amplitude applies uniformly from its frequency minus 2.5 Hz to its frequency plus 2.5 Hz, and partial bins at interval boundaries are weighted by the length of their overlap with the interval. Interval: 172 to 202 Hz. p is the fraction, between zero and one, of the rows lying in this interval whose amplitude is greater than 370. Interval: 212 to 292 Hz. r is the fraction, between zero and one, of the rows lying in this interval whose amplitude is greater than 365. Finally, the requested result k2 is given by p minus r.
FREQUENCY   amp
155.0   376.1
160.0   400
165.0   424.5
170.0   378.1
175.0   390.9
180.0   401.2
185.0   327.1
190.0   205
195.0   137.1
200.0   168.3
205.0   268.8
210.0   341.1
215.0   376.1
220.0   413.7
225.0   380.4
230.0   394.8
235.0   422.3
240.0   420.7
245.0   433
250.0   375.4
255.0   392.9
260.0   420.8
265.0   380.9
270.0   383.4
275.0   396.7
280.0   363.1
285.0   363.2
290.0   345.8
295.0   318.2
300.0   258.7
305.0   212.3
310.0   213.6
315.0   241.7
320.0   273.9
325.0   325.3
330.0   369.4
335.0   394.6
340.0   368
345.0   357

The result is -0.48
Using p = 0.33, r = 0.81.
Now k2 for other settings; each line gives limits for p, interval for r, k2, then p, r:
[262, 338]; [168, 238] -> -0.30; 0.27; 0.57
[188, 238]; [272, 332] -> 0.33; 0.50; 0.17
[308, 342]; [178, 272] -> -0.54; 0.14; 0.68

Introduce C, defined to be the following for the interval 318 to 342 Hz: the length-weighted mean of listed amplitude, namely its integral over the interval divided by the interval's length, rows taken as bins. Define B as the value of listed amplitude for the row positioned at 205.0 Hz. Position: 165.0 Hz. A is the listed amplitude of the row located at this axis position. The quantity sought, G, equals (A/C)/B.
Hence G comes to 0.0045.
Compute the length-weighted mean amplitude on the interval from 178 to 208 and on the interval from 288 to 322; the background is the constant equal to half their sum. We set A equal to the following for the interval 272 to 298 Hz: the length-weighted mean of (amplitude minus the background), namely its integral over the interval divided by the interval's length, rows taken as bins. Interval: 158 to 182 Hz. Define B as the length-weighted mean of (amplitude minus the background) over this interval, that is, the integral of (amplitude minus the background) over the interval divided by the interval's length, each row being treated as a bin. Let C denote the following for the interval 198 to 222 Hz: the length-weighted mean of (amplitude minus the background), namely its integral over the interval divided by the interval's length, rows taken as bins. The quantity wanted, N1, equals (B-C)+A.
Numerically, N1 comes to 183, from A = 98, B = 141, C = 57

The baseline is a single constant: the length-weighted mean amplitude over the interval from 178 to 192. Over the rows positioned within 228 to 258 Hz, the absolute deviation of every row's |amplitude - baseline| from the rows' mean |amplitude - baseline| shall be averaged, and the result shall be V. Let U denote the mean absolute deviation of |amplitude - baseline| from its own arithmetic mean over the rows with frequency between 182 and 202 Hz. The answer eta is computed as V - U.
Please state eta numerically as -30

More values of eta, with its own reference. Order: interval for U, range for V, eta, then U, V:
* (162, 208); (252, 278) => -26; 37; 11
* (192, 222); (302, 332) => -21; 47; 26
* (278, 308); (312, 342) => -1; 19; 18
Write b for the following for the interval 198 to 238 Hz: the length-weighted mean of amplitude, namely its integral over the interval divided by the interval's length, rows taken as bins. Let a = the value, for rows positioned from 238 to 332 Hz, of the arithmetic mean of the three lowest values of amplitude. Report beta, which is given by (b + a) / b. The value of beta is 1.64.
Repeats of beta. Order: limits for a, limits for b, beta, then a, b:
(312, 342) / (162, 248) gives 1.81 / 280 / 347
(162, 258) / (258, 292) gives 1.45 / 170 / 379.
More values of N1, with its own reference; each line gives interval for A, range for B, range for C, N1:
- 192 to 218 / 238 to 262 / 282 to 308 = 111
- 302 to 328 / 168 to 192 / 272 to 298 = -15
